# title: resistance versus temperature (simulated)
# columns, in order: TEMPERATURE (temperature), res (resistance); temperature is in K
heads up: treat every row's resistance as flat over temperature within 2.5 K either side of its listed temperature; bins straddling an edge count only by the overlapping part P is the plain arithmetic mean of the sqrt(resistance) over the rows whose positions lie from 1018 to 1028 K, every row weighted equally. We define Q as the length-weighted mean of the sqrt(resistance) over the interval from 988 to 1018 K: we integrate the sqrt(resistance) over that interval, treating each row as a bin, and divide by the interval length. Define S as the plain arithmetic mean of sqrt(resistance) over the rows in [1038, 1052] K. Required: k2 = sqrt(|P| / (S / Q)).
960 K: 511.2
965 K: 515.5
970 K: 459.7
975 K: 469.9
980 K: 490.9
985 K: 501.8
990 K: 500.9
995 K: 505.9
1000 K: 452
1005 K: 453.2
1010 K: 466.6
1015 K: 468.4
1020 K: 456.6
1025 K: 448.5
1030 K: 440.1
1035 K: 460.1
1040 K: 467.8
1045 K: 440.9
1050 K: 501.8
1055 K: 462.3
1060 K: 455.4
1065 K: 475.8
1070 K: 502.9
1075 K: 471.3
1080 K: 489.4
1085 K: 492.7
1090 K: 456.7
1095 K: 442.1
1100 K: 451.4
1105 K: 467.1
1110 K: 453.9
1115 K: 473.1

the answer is 4.62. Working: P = 21.3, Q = 21.8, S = 21.68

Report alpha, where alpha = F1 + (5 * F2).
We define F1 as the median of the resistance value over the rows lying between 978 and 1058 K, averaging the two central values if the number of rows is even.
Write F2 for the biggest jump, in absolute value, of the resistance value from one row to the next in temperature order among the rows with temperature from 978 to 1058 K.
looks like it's 769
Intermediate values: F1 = 464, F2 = 61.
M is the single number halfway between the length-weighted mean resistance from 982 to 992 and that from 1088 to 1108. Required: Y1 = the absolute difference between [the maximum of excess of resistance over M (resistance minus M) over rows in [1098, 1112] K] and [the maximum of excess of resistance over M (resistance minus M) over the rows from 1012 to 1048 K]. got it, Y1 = 1.3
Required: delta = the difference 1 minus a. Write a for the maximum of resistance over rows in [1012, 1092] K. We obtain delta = -502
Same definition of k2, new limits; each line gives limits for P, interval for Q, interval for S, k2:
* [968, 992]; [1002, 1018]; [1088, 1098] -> 4.72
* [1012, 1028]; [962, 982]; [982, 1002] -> 4.61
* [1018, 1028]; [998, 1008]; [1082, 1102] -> 4.59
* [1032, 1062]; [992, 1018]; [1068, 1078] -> 4.60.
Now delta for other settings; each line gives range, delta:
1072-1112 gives -492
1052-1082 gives -502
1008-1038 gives -467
